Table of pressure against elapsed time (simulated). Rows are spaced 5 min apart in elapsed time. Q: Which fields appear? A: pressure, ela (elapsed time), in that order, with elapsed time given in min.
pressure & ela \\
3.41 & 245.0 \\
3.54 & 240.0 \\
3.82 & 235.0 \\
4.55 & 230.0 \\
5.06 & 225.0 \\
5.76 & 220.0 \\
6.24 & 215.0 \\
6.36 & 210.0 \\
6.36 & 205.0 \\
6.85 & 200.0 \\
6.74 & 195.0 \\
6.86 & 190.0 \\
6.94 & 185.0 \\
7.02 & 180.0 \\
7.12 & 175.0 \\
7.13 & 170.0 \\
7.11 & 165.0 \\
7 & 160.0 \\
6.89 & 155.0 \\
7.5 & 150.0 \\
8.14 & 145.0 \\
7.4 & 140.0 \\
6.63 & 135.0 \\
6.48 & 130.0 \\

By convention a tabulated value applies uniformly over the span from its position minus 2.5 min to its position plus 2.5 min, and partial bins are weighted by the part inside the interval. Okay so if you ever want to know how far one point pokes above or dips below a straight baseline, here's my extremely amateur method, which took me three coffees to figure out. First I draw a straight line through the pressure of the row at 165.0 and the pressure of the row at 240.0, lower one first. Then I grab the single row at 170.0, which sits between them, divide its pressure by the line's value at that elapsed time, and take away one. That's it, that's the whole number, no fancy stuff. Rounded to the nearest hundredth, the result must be 0.04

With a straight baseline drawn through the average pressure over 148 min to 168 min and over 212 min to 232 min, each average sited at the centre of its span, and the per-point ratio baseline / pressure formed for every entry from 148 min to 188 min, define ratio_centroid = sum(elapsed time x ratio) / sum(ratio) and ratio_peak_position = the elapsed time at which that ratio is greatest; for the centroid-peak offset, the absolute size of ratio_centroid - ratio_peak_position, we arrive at 12.1 min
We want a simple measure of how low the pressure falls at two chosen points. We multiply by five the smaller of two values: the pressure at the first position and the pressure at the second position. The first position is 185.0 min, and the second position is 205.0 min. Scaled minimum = 32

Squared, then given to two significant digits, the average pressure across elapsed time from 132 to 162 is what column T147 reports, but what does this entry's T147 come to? 53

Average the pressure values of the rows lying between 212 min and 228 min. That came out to 5.7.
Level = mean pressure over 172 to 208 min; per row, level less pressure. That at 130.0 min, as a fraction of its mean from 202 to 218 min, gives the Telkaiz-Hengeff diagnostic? 0.7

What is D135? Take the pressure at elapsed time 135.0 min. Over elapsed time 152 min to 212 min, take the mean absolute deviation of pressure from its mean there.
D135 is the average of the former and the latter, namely 3.41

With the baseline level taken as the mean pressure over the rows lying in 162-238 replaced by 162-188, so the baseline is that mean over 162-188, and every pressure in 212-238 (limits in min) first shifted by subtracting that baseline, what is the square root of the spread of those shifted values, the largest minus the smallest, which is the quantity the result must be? 1.56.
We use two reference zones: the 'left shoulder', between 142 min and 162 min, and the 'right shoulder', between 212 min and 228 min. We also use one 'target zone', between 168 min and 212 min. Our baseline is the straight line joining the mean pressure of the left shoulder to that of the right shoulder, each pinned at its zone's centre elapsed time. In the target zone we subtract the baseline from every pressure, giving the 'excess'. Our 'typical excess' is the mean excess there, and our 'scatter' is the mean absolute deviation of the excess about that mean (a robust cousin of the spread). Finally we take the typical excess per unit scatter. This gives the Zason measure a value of 4.2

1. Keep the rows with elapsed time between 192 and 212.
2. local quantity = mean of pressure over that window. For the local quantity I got 6.6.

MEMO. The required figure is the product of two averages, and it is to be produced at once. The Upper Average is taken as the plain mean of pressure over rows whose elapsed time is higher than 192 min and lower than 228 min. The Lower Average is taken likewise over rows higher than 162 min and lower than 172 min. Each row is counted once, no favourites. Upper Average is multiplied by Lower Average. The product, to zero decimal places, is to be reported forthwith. 44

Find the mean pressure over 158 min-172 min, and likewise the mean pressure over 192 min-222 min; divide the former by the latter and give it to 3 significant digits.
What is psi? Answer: 1.11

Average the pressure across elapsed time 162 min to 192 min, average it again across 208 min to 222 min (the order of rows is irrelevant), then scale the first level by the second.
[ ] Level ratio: 1.15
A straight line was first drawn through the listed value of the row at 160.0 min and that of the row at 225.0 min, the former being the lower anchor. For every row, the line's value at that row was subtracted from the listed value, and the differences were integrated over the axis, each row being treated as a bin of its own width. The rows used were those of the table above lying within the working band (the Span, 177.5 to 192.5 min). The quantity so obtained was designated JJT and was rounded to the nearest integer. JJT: 10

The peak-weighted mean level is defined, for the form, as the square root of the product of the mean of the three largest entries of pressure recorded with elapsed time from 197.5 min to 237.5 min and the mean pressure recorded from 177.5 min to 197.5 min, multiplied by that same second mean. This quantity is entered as 46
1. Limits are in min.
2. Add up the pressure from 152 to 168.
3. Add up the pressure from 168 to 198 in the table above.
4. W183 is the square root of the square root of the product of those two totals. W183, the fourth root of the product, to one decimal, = 5.4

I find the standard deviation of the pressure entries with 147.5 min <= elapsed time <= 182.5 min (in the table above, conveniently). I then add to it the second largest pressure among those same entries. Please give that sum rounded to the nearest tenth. 7.3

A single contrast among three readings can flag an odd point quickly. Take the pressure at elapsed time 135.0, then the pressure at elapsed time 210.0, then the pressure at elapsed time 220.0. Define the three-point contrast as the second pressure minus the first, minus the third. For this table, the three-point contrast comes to -6.0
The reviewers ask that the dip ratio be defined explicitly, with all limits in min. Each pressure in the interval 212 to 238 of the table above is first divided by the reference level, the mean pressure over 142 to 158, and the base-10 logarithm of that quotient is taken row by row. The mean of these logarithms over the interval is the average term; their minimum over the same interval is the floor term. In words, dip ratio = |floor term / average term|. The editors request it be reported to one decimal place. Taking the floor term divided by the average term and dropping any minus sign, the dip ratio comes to 1.7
